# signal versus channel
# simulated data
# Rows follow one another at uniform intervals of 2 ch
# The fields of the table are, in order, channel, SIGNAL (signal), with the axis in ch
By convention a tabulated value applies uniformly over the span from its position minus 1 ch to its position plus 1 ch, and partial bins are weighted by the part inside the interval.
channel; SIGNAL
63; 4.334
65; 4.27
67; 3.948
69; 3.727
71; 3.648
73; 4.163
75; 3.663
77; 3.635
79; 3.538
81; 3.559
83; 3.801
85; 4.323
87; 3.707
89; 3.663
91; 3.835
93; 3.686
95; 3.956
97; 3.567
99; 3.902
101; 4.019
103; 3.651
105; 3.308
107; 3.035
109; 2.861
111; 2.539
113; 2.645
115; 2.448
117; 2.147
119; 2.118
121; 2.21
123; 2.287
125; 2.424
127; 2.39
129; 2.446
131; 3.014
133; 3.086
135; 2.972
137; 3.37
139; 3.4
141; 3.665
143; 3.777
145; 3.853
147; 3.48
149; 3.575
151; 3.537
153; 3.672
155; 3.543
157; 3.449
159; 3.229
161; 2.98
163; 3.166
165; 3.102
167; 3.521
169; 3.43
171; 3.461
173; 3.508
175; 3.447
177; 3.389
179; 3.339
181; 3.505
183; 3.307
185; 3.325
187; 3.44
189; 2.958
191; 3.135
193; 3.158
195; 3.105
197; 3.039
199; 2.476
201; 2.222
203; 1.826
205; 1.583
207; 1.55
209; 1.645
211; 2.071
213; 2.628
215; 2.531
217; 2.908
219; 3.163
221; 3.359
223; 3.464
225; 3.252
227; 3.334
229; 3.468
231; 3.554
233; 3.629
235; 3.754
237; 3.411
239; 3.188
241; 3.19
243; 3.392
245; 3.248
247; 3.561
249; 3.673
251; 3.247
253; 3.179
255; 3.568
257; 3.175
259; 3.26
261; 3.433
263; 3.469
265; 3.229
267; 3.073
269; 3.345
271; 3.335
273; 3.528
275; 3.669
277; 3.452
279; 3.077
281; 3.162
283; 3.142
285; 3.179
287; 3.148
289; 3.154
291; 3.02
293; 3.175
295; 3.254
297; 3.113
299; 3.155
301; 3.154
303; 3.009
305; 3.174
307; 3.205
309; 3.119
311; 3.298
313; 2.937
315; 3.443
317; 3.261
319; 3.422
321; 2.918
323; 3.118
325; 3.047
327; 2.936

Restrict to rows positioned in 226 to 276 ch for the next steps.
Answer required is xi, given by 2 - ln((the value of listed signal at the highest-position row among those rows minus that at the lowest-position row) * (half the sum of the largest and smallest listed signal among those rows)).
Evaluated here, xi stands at 1.87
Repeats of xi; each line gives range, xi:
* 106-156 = 1.58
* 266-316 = 1.80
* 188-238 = 1.82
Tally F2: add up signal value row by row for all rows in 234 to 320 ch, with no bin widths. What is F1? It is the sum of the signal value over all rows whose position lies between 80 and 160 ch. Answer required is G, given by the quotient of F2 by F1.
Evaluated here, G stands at 1.08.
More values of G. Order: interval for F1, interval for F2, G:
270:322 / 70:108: 0.85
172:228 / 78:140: 1.21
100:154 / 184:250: 1.20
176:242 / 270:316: 0.75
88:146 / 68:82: 0.29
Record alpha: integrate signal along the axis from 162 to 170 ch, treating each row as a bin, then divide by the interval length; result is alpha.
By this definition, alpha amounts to 3.3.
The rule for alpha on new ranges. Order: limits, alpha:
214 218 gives 2.7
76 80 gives 3.6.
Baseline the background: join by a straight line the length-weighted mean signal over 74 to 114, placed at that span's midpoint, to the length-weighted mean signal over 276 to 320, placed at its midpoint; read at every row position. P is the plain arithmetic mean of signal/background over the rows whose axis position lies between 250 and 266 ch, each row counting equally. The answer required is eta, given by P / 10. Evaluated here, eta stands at 0.102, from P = 1.02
